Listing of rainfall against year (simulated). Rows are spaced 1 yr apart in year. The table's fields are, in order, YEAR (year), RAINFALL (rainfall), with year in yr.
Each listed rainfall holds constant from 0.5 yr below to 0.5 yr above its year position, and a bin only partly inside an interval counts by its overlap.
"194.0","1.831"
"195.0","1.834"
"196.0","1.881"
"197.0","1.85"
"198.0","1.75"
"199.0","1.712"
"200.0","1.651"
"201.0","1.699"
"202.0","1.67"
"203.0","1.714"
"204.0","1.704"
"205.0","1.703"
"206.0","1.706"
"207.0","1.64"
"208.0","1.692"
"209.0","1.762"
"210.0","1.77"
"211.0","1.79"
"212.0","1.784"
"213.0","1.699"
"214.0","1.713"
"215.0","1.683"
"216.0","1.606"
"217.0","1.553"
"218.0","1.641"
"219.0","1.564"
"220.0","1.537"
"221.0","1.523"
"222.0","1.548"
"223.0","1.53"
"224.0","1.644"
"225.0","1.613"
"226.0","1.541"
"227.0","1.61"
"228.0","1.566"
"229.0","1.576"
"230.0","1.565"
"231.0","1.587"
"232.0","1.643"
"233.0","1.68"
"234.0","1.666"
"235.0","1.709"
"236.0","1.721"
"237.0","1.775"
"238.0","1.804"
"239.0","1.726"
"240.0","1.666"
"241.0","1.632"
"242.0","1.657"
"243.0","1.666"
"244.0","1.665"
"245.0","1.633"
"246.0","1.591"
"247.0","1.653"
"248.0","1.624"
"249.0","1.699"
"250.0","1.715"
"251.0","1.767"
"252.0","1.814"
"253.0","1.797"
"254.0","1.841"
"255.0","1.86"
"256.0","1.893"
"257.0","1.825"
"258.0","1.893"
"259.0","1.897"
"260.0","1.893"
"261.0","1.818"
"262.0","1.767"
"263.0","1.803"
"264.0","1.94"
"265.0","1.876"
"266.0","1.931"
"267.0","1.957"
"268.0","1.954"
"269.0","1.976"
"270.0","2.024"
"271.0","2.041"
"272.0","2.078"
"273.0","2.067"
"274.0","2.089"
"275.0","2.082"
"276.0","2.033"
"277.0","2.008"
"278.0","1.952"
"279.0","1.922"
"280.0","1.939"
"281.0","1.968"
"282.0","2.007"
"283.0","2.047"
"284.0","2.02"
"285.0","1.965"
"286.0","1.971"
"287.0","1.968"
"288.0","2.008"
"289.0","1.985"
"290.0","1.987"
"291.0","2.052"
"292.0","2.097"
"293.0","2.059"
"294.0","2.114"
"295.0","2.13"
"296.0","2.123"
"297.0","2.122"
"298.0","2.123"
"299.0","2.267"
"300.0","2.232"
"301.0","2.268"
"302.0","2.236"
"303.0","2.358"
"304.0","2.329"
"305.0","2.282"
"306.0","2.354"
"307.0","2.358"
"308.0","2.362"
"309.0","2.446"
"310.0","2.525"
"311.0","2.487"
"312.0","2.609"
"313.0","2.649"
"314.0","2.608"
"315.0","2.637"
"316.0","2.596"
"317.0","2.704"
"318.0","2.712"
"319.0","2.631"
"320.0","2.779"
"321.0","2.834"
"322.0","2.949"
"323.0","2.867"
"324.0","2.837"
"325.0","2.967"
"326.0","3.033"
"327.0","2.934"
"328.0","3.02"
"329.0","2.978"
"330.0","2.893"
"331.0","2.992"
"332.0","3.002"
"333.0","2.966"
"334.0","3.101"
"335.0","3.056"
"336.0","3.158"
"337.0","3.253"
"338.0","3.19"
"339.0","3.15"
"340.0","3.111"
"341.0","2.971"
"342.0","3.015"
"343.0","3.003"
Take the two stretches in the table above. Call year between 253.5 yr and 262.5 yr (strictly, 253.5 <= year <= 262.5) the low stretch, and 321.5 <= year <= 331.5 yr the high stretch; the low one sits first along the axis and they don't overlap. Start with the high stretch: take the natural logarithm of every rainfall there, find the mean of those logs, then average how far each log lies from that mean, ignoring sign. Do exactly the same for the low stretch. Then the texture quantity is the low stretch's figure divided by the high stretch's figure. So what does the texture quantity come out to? 1.1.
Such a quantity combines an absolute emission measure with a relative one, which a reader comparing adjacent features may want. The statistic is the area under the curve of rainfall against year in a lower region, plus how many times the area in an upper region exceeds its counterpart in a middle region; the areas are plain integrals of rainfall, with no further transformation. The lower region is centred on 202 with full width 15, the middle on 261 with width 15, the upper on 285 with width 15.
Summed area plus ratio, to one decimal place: 27.0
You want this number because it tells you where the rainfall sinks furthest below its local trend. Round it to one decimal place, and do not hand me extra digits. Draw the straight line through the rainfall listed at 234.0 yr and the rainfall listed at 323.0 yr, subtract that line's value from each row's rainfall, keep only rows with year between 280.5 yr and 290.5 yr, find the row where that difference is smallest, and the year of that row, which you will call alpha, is 290.0 yr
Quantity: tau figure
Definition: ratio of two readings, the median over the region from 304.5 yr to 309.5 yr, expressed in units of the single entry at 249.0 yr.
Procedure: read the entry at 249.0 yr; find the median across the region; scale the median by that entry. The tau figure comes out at 1.39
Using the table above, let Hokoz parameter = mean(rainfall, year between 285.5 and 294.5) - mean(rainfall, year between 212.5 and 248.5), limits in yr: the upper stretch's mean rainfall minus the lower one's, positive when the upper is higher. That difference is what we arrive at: 0.39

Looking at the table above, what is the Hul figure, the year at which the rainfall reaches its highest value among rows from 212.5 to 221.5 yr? 214.0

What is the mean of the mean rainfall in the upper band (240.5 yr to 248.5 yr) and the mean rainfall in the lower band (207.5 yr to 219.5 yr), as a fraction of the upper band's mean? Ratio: 1.01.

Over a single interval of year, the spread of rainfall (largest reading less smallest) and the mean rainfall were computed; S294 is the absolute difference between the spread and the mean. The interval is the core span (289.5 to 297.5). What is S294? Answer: 1.94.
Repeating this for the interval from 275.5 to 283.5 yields 1.86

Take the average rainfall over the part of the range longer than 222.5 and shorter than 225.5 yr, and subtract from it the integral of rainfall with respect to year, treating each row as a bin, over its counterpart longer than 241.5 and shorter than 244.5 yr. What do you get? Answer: -3.4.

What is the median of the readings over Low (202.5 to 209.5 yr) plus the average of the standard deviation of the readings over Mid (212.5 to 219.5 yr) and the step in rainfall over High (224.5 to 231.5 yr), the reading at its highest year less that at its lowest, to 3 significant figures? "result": 1.72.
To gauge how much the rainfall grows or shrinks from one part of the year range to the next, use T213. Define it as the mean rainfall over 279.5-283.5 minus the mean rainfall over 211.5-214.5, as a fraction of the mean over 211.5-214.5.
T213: 0.15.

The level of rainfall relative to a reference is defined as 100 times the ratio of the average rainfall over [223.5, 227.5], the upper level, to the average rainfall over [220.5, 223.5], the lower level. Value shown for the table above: 104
